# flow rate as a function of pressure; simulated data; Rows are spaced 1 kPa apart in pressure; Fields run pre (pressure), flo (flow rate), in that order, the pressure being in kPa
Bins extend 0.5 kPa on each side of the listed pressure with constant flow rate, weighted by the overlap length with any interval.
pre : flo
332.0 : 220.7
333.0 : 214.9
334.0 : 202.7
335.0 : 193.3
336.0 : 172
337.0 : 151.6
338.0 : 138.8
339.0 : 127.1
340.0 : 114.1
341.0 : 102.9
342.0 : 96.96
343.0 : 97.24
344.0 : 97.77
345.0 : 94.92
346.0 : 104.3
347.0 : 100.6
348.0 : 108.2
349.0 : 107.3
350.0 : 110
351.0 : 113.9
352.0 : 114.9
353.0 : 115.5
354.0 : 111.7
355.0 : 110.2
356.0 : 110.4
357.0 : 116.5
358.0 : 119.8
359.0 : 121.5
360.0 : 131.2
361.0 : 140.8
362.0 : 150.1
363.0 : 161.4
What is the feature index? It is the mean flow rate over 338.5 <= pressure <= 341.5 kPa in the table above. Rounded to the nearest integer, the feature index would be 115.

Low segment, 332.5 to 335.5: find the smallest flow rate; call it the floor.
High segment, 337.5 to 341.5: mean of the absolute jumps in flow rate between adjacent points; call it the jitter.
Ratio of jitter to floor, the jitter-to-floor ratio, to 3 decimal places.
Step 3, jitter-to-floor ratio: 0.062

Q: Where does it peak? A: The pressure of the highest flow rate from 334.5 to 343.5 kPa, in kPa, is 335.0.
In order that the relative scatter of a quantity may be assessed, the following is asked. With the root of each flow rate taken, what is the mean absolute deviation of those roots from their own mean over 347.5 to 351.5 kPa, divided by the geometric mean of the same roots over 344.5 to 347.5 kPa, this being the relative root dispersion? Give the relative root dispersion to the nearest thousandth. 0.010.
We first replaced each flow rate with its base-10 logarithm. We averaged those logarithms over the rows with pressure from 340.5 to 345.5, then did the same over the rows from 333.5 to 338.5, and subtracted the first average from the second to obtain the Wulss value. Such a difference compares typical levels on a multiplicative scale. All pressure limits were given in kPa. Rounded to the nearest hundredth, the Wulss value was 0.24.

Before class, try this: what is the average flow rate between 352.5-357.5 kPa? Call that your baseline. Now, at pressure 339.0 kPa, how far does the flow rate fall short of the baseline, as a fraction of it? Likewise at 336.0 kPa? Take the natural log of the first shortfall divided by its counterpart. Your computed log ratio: -1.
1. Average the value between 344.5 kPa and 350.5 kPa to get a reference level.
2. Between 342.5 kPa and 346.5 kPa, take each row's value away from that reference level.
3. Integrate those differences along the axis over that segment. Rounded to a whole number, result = 23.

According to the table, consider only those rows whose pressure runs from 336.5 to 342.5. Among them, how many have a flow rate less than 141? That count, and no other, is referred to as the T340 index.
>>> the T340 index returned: 5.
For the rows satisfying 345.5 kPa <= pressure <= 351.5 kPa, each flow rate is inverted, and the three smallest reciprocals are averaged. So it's 0.0090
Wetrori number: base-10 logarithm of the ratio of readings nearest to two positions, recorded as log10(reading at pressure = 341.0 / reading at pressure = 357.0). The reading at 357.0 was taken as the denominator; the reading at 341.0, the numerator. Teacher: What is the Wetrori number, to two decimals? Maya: -0.05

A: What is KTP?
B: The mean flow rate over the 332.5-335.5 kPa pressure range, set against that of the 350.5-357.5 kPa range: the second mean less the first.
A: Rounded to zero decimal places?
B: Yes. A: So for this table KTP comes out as -90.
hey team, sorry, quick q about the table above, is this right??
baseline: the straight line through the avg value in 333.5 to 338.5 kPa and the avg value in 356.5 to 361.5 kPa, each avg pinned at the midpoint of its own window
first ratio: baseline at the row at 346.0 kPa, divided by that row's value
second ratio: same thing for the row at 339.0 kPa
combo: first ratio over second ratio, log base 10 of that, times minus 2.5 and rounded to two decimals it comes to -0.12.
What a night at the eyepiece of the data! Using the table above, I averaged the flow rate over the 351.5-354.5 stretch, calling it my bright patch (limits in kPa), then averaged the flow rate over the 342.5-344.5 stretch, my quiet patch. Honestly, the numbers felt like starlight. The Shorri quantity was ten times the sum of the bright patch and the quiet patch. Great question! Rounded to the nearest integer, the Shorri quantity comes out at 2115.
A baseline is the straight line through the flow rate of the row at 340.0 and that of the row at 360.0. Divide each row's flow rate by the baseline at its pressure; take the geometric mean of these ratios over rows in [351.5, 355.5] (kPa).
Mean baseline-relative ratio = 0.900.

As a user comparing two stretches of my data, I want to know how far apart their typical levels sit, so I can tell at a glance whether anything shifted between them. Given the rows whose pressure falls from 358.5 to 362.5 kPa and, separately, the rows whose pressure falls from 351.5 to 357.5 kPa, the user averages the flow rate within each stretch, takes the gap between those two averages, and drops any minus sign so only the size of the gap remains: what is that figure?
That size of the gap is 22.7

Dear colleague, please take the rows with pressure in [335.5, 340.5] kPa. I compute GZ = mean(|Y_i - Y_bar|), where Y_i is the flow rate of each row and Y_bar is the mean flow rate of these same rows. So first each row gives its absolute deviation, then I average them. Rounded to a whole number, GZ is 17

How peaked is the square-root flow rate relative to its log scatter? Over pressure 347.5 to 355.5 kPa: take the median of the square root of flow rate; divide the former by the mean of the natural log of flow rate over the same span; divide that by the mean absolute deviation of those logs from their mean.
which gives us 98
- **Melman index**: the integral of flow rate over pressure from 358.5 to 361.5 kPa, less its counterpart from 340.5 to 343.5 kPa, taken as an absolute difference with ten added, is 106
